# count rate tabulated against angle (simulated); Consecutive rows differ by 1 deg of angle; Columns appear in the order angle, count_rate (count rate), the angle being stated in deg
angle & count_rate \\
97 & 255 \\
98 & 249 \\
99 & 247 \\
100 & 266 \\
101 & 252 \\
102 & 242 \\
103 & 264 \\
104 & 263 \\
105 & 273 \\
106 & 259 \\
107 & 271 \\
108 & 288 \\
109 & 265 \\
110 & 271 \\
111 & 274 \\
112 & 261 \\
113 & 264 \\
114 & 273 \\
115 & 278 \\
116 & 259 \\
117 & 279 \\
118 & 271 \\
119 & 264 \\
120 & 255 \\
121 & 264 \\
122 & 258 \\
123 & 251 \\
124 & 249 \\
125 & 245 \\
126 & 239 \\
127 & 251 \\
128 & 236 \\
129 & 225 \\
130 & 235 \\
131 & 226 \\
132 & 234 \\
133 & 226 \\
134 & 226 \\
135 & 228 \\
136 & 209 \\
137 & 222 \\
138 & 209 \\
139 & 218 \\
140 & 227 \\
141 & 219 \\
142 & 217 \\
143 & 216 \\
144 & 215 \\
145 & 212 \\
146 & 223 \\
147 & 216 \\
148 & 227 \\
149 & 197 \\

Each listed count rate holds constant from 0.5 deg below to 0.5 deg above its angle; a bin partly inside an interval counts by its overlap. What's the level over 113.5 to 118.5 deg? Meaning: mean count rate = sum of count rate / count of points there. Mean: 272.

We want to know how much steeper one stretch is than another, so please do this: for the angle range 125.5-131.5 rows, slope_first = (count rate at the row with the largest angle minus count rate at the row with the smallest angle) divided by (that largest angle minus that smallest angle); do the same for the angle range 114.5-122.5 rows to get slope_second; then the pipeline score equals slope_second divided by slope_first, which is 1.1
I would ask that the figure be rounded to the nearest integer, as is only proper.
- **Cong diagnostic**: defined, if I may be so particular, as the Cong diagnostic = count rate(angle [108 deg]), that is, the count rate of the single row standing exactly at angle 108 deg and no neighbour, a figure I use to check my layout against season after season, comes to 288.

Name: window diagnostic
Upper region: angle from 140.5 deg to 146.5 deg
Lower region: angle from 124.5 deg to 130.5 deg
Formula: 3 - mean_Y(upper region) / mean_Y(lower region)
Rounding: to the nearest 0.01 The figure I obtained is 2.09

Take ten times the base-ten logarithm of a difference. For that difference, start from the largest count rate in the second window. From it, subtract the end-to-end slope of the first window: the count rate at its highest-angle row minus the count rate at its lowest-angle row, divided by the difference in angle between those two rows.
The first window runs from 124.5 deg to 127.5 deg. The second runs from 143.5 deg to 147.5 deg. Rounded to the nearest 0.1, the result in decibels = 23.4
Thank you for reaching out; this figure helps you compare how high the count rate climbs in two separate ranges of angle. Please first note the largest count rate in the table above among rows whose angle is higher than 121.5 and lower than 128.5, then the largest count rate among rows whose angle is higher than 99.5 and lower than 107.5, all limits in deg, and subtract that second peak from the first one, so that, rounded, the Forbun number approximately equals -15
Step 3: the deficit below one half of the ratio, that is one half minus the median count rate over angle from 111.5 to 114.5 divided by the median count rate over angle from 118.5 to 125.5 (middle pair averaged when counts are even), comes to -0.54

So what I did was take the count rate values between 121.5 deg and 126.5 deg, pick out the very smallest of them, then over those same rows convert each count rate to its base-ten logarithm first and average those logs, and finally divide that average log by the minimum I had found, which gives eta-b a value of 0.0100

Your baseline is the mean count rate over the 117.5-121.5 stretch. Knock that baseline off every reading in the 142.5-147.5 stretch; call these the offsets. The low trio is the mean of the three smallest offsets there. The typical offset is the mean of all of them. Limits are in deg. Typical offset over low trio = 1.0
